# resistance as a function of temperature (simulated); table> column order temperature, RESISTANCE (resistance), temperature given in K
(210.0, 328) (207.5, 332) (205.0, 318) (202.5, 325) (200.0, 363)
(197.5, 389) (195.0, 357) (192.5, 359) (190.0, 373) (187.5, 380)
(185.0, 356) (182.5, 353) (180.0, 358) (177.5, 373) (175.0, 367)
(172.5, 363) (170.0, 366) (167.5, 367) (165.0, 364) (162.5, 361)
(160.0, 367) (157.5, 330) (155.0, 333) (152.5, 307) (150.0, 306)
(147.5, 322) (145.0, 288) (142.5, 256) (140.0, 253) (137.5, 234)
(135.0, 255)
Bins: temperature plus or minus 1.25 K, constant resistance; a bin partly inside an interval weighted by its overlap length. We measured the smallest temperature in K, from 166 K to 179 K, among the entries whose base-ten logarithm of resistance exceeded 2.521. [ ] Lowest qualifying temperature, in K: 167.5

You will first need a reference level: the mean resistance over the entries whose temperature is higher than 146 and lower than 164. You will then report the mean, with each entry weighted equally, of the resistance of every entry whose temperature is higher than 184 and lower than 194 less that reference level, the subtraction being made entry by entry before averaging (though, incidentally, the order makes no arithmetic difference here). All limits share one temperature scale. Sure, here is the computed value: 35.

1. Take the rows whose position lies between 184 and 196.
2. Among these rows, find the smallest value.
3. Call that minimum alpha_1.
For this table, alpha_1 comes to 356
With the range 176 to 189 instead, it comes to 353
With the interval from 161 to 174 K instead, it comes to 361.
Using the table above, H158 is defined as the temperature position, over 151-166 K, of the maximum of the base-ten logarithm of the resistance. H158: 160.0 K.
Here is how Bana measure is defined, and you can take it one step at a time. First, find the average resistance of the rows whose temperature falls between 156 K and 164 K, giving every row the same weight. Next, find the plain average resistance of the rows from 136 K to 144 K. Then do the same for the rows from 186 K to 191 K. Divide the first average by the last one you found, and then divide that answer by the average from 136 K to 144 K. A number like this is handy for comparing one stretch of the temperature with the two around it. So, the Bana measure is 0.0038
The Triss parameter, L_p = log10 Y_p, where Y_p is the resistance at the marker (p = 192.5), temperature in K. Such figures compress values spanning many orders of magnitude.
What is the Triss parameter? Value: 2.56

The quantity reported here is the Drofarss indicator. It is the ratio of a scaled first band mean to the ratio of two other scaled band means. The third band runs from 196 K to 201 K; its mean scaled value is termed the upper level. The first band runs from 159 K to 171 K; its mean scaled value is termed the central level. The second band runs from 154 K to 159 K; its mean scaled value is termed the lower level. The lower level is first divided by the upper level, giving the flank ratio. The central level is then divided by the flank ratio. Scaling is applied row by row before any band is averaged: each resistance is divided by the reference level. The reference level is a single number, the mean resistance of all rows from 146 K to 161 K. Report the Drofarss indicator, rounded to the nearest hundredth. 1.26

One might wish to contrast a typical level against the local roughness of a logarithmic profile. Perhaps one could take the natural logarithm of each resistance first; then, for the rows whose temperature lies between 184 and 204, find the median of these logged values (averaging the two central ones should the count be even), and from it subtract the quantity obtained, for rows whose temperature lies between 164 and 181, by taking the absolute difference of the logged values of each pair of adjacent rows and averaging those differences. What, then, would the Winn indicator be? 5.87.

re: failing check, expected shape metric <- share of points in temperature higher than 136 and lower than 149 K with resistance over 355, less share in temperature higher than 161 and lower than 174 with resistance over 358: -1.0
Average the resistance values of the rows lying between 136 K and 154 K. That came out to 281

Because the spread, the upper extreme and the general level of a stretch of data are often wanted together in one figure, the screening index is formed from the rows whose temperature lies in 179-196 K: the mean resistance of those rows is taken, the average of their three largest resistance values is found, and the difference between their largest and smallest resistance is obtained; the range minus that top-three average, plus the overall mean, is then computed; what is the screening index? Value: 19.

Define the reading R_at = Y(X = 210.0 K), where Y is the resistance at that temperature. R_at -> 328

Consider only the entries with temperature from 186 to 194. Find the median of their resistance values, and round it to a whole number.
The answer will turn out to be 373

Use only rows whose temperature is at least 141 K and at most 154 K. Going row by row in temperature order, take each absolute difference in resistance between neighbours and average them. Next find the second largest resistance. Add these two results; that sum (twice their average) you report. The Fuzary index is 328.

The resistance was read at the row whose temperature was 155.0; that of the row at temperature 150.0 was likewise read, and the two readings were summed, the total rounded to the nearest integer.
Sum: 639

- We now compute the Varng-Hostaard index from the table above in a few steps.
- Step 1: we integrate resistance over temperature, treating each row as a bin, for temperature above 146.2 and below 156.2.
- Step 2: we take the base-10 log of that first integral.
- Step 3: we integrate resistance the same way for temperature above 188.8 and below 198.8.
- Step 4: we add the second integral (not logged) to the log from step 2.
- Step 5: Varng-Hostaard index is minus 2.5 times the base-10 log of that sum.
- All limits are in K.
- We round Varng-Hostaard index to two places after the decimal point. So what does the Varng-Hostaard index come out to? -8.92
